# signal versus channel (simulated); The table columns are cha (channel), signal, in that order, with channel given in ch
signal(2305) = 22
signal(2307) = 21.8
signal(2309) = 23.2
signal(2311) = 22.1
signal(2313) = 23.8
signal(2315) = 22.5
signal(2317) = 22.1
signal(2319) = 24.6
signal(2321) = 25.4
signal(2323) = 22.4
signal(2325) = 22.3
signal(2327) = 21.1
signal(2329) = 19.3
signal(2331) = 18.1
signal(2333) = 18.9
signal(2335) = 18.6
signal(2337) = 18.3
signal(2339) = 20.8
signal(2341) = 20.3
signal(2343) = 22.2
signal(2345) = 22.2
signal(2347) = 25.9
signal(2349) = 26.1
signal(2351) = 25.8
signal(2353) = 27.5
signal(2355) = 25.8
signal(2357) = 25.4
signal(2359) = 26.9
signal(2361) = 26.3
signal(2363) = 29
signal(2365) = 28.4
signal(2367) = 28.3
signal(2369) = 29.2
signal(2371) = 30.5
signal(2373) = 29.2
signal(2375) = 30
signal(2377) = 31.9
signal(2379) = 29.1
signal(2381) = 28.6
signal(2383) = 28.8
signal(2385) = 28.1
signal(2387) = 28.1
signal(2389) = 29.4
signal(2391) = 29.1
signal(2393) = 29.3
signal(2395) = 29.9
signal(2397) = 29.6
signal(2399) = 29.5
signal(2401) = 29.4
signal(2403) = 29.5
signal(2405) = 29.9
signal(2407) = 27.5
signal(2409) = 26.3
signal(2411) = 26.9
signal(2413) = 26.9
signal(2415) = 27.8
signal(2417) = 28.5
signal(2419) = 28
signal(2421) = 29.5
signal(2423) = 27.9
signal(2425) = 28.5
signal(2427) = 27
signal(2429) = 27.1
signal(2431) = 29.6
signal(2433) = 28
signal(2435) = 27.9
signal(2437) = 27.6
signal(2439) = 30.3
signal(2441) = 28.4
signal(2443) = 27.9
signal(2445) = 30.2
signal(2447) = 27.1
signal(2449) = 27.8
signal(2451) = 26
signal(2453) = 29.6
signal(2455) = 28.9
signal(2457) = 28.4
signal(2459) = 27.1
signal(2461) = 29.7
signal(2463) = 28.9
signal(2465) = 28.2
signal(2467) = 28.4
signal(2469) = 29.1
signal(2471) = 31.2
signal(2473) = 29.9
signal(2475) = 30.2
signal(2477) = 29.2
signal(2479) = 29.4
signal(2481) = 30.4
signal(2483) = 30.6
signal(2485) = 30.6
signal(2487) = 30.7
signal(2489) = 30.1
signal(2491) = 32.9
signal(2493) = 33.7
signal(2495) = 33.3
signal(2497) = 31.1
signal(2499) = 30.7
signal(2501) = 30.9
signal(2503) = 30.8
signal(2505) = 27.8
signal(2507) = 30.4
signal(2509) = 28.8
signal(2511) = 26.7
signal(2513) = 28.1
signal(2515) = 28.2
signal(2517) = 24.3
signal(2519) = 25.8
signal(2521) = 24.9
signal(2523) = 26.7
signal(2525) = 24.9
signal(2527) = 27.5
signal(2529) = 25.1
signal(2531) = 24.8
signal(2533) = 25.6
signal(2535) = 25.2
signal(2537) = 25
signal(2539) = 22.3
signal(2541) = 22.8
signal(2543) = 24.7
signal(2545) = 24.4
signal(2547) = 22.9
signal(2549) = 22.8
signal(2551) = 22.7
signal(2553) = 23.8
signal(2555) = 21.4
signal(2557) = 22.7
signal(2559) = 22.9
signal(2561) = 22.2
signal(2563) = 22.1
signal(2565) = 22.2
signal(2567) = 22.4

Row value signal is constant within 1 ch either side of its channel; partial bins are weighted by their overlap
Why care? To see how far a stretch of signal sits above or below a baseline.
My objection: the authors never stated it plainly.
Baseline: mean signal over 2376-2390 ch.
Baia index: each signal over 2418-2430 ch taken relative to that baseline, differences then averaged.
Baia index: -1.1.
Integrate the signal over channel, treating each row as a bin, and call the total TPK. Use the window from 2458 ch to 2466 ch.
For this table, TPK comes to 228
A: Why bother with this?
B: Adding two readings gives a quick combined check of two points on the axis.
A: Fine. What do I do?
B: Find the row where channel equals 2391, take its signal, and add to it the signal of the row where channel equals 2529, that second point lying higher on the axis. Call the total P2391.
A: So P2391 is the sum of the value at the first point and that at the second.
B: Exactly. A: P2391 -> 54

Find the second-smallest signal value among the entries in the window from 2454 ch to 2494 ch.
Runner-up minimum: 28.2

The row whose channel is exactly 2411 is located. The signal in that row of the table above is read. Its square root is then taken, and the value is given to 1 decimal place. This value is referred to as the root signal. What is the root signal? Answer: 5.2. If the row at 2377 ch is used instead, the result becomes 5.6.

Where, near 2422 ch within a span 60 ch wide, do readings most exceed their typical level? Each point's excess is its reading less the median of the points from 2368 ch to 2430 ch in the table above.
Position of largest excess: 2439 ch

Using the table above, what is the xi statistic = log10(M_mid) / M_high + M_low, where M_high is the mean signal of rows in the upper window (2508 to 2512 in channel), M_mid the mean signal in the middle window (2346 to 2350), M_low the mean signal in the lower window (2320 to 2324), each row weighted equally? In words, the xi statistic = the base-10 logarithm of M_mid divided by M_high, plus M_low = 24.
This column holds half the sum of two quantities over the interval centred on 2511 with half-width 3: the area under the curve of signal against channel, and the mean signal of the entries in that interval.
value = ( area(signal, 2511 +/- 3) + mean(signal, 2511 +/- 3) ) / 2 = 98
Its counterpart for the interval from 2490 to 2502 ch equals 209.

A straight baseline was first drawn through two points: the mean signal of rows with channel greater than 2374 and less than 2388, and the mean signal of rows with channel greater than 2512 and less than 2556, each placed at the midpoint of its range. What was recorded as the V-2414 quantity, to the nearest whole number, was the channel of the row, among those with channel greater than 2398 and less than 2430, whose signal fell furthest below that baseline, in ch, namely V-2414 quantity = 2409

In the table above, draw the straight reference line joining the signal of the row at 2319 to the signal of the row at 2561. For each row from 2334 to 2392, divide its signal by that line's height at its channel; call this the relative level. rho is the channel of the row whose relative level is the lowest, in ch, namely 2337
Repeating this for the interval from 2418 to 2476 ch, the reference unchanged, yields 2451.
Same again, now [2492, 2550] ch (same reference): 2539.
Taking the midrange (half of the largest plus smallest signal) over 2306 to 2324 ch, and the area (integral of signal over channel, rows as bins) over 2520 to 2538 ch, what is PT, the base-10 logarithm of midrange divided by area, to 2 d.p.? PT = -1.29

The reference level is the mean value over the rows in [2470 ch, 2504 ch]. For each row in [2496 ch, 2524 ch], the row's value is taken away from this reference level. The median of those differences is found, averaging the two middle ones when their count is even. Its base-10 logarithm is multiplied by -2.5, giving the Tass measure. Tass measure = -1.1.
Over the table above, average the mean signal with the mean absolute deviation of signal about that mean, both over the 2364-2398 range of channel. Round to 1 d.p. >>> 15.0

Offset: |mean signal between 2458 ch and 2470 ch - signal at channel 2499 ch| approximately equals 2.1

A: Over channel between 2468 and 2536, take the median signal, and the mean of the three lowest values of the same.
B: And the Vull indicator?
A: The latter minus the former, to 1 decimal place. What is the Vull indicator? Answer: -4.6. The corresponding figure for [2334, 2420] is -9.0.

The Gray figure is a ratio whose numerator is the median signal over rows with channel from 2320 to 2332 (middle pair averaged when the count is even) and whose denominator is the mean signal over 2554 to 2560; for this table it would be 0.97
